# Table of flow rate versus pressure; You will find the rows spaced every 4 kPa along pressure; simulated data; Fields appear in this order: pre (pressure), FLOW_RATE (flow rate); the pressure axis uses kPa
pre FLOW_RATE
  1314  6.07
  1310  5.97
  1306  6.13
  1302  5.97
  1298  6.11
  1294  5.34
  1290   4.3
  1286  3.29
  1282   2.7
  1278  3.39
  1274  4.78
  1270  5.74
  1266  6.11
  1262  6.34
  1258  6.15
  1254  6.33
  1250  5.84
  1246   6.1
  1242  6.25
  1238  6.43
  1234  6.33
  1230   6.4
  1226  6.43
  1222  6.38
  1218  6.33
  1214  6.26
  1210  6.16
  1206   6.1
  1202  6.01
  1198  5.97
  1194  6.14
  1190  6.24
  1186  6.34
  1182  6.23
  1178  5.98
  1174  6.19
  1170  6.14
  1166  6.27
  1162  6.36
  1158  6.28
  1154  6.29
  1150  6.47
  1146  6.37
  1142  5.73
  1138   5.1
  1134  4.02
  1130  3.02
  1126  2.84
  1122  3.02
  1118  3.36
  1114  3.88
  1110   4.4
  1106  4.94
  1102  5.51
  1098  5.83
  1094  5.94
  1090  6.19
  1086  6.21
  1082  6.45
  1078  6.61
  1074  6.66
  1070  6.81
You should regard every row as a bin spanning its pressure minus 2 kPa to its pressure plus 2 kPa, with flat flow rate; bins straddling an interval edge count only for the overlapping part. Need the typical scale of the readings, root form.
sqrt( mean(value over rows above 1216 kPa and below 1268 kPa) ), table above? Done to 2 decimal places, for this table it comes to 2.50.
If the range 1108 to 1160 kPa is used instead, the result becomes 2.16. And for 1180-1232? 2.50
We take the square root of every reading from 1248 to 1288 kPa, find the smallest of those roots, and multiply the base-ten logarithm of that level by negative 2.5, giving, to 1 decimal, -0.5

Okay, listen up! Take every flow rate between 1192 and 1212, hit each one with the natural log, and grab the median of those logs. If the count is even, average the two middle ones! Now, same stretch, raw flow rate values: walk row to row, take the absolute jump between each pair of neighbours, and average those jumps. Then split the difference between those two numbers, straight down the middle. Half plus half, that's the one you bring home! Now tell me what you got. 0.95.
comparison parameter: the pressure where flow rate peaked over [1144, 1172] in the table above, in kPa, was 1150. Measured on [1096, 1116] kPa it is 1098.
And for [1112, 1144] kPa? 1142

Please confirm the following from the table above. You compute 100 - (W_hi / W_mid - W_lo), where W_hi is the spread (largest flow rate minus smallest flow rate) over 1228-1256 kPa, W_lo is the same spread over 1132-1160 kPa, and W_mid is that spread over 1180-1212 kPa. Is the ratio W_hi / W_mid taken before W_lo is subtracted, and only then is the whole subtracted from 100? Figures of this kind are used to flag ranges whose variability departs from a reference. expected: 101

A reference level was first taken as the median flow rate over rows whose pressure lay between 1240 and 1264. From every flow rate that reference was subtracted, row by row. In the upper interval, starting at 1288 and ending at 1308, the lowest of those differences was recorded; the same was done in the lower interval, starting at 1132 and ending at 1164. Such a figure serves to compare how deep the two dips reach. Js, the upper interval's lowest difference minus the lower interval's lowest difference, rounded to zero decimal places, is 0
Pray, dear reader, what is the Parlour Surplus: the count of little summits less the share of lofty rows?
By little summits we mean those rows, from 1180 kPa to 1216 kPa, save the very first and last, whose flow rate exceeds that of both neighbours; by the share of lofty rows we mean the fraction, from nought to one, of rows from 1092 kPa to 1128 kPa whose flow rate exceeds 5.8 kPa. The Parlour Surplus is 0.8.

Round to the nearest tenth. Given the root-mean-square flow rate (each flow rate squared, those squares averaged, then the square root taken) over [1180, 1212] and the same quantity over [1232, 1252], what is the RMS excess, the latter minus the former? 0.0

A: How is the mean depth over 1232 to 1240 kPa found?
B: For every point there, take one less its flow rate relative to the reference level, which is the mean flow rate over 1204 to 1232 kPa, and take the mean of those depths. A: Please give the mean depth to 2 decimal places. -0.01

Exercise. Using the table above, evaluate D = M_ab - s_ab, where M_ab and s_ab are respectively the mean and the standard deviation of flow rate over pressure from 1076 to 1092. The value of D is 6.2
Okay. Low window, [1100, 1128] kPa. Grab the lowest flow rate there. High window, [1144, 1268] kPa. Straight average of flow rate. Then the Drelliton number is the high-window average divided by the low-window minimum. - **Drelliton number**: 2.2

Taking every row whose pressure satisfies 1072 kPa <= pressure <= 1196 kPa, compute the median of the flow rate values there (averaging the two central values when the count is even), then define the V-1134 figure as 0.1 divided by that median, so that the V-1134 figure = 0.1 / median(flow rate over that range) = 0.0163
